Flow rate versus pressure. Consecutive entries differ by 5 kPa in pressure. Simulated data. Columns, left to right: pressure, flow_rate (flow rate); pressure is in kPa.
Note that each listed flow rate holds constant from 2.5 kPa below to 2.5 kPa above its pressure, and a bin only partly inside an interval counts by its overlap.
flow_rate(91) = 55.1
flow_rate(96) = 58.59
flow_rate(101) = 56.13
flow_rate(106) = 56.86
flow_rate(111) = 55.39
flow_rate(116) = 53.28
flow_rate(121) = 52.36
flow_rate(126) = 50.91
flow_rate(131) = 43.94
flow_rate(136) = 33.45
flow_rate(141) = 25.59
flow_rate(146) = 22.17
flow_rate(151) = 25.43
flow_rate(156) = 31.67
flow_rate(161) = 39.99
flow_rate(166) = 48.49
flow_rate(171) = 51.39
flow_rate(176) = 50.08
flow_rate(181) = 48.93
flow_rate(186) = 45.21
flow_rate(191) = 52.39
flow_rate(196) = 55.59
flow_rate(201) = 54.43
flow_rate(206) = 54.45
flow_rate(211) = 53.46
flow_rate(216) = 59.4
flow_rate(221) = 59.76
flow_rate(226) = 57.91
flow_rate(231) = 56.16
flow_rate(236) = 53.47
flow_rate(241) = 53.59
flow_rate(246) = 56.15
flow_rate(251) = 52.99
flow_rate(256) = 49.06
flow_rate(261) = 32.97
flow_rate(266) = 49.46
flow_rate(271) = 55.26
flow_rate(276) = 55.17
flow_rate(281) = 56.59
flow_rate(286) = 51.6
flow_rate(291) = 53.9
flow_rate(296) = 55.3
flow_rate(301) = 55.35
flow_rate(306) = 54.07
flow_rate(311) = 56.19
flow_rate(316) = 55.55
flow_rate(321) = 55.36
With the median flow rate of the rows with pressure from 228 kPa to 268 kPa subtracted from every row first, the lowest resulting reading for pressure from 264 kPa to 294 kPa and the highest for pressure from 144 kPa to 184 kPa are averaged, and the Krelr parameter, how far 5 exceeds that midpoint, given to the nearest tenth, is 7.8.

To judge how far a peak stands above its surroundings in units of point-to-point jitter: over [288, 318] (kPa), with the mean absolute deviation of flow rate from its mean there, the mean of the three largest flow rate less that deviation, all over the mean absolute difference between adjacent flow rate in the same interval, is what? 50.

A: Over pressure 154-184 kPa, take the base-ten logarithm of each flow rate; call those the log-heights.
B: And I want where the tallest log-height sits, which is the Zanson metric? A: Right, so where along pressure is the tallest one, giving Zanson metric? 171 kPa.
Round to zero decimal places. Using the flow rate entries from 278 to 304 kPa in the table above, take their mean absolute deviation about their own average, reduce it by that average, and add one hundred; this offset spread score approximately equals 47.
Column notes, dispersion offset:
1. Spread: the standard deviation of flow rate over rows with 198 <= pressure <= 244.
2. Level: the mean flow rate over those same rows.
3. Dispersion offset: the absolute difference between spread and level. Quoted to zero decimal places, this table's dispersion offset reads 53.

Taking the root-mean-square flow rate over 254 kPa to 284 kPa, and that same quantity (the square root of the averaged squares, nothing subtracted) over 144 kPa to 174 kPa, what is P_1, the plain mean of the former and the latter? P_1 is 44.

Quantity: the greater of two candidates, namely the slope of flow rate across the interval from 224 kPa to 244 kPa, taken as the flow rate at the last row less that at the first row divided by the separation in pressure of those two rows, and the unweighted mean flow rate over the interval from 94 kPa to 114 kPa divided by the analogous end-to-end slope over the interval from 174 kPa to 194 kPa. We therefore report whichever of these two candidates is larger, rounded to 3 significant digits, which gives 368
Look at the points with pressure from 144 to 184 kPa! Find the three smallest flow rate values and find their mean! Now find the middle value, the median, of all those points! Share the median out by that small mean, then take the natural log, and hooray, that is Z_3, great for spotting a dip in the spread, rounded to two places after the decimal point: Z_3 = 0.52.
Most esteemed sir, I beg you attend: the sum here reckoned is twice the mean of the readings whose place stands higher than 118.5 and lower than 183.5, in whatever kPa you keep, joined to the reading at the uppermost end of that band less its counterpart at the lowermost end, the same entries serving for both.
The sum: 77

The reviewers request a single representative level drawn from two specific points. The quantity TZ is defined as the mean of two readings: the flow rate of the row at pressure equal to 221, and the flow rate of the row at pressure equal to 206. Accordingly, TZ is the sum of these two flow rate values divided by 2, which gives 57.1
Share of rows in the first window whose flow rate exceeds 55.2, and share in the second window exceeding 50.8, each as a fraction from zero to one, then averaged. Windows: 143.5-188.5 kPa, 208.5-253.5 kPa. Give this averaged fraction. 0.50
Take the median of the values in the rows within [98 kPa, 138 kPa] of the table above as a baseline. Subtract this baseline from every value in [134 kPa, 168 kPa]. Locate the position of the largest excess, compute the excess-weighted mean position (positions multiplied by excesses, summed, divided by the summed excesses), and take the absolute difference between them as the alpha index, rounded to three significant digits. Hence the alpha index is 17.9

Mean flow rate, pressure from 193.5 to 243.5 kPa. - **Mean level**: 55.8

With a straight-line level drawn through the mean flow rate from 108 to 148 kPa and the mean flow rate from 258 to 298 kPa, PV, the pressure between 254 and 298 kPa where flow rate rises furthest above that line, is 281 kPa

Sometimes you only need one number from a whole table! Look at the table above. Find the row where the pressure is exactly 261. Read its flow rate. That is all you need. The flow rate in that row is 32.97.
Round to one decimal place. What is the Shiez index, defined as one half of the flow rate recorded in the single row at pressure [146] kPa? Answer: 11.1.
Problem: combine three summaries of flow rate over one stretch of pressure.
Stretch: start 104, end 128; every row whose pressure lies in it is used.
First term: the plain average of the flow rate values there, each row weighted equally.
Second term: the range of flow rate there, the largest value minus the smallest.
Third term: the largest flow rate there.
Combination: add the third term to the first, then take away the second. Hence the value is 105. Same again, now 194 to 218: 109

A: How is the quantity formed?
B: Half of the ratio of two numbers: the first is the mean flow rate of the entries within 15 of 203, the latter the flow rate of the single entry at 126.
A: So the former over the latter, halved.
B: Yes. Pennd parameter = 0.54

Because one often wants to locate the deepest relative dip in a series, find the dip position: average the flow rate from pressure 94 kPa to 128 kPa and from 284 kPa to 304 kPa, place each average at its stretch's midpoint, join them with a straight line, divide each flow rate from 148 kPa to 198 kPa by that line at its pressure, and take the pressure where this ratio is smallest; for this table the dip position 151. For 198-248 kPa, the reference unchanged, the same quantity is 211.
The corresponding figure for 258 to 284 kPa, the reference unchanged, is 261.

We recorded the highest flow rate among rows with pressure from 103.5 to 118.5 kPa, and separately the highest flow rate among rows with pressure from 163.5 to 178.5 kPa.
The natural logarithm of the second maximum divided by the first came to -0.10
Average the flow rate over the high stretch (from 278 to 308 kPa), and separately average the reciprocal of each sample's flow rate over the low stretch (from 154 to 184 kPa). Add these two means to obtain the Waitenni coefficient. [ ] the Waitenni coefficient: 54.5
